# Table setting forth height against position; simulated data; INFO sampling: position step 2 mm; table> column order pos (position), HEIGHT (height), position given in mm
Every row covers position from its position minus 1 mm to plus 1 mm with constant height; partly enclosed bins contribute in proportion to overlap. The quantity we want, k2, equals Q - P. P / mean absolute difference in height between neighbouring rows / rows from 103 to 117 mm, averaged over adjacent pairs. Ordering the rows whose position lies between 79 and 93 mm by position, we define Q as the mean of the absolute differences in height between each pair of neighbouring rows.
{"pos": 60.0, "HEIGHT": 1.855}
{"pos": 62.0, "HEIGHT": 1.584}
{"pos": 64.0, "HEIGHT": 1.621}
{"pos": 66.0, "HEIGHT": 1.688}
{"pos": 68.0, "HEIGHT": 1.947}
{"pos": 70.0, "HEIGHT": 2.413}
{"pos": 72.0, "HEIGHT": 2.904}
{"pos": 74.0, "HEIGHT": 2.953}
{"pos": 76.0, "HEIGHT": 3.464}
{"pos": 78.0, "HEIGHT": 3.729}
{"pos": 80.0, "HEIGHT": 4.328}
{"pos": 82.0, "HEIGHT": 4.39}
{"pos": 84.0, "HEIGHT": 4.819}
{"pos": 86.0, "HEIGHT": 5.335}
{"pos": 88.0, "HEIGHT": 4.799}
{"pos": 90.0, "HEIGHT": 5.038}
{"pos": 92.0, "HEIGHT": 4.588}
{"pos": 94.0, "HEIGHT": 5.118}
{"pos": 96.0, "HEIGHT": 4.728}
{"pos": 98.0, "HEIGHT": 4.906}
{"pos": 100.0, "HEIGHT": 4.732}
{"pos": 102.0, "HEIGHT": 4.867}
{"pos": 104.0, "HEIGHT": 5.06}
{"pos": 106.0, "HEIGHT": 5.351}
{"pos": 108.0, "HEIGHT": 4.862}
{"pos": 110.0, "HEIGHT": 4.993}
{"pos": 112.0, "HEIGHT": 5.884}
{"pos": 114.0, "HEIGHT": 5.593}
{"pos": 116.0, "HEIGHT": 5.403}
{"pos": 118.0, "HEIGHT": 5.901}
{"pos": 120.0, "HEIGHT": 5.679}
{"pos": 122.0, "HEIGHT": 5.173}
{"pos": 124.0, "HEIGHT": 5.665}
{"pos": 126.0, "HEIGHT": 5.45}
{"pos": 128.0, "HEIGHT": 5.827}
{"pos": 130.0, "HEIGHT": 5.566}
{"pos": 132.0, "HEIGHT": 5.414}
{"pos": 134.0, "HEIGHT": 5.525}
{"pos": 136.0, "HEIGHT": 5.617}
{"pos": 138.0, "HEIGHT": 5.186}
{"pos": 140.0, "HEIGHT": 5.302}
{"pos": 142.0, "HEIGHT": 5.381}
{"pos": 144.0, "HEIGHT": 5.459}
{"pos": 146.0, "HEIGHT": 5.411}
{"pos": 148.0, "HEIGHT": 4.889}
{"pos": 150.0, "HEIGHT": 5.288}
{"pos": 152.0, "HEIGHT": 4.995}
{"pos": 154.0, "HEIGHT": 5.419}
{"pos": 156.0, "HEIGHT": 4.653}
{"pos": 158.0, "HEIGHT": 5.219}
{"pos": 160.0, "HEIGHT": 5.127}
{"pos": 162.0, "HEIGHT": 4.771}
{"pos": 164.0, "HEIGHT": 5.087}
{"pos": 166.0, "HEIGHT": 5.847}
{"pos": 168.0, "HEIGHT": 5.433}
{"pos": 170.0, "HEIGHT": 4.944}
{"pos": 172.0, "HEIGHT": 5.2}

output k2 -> -0.01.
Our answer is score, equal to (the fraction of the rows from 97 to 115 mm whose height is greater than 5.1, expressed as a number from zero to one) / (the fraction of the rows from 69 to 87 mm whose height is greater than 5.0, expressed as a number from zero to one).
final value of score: 3.0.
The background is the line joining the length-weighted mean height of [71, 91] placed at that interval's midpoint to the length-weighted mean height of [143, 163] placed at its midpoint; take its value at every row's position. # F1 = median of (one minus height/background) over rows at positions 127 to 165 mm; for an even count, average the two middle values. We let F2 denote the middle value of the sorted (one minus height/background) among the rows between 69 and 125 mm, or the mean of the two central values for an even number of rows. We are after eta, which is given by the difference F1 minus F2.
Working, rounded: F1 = -0.055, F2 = -0.11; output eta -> 0.05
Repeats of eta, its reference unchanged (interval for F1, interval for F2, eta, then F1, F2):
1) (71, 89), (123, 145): 0.09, -0.040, -0.13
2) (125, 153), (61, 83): -0.37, -0.086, 0.28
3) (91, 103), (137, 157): -0.03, -0.087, -0.05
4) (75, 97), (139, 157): -0.03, -0.081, -0.06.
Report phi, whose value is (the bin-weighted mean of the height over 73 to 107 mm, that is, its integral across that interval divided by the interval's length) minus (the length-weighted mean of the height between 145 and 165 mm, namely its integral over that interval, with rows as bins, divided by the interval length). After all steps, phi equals -0.5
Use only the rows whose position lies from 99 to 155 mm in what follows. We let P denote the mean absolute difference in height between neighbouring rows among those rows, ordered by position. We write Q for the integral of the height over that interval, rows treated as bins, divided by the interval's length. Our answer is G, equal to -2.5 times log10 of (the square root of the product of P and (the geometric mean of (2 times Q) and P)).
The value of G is 0.4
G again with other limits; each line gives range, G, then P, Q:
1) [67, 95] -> 0.2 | 0.40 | 4.0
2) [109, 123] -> 0.0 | 0.43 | 5.5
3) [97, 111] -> 0.6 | 0.24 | 5.0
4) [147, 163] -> 0.1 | 0.41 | 5.0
